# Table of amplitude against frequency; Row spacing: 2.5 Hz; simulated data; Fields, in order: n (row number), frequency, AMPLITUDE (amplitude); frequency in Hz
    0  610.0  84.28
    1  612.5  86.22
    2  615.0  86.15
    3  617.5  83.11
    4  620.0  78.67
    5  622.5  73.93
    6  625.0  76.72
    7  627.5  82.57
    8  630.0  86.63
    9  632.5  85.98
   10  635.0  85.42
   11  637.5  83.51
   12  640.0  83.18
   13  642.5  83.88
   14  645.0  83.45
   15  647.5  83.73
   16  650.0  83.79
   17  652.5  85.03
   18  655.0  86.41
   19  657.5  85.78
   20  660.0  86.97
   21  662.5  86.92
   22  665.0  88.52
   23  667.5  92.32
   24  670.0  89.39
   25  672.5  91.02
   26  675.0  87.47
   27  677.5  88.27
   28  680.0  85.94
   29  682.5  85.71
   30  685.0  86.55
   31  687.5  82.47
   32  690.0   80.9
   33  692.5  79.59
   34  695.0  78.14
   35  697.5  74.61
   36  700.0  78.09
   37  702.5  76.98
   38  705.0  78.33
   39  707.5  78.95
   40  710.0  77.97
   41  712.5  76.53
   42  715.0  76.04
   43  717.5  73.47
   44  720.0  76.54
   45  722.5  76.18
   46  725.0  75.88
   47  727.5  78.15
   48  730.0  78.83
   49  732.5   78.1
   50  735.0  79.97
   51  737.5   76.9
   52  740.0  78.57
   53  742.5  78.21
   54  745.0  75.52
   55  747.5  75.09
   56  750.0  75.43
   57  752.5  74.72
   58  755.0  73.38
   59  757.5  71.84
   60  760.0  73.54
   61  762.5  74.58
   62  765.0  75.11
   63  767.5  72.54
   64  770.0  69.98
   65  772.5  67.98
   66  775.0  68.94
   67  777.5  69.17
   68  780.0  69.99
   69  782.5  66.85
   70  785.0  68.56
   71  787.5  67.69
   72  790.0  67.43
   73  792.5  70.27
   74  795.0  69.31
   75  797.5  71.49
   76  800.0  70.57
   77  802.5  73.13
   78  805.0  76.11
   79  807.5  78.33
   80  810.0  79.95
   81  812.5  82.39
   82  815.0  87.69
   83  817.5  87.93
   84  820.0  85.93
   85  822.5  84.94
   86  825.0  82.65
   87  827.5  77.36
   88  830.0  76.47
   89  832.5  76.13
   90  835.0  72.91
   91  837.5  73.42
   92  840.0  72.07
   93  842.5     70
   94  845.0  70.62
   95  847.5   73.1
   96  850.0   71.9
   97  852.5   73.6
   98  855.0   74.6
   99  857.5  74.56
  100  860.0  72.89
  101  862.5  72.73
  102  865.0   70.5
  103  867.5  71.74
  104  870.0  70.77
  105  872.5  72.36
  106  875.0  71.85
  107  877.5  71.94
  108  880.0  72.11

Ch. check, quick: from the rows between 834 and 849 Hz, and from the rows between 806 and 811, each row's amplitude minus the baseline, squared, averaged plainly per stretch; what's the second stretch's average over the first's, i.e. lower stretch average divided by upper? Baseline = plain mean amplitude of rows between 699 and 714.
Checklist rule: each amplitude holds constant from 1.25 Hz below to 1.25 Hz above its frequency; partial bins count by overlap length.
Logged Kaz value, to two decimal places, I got 0.07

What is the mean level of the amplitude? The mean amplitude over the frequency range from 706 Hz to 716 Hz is 77.4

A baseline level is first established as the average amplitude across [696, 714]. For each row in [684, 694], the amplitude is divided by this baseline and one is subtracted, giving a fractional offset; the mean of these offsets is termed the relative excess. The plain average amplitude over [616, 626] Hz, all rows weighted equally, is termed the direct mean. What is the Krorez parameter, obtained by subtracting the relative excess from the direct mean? 78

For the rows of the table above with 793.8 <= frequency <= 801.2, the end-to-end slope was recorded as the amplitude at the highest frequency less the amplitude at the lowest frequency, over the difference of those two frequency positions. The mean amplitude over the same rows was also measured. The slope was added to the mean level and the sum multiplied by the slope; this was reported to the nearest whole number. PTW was 18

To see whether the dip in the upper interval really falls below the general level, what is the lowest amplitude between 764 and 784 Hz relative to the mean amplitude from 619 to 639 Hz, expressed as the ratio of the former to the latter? 0.82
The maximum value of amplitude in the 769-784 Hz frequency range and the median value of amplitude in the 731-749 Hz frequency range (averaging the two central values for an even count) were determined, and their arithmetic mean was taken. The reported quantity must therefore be 74.0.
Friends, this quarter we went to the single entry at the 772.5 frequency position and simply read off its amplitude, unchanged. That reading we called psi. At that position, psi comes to 67.98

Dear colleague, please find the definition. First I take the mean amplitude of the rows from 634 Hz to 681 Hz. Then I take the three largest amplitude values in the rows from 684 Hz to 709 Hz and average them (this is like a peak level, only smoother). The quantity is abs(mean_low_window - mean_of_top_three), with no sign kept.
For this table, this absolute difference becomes 3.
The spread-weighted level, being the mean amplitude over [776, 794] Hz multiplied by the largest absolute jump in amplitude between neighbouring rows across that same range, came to 215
